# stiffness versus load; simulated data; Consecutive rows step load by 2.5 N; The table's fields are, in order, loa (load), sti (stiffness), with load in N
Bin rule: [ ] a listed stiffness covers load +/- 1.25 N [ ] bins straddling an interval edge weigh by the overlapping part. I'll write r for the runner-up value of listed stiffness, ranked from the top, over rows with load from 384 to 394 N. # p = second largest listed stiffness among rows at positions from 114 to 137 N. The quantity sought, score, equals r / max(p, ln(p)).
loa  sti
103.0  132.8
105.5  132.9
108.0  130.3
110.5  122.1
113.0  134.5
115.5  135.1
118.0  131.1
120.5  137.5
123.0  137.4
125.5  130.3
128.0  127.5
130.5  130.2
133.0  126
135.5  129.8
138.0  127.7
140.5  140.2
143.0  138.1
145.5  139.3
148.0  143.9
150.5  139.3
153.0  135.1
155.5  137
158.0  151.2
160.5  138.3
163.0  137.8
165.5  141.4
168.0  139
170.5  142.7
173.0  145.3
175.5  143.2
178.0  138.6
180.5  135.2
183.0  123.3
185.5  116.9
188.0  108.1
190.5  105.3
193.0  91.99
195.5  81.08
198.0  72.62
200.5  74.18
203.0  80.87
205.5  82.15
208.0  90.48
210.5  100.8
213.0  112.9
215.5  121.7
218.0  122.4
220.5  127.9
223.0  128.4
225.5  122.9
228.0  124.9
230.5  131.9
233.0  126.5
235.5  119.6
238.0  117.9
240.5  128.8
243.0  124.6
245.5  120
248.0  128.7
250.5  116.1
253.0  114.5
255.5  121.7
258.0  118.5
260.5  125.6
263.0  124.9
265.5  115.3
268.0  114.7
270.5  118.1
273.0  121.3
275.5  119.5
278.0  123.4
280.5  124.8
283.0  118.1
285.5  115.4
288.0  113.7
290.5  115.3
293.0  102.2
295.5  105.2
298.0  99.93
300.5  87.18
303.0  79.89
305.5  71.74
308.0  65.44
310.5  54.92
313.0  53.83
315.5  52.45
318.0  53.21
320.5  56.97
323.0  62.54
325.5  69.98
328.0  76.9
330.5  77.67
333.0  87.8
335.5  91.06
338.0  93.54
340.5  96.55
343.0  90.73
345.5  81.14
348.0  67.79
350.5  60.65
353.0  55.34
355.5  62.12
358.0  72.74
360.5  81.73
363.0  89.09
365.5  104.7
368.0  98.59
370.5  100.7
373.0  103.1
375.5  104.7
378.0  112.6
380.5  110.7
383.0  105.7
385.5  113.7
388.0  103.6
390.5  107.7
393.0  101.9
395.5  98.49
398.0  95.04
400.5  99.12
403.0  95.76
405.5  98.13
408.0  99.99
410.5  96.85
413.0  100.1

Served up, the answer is 0.8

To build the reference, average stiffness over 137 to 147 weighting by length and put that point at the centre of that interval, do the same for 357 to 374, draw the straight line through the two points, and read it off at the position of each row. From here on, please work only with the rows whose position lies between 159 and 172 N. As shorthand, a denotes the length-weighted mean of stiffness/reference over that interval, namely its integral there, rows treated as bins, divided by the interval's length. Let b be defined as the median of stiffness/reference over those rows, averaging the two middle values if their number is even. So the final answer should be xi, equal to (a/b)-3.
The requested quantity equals -1.995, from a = 1.06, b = 1.06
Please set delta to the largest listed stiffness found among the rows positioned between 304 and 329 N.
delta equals 76.9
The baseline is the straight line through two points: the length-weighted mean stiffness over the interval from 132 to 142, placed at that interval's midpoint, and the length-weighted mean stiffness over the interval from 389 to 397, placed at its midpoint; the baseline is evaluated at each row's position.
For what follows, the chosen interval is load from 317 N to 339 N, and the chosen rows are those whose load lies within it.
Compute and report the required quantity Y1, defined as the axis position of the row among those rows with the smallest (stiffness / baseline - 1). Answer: 318.0 N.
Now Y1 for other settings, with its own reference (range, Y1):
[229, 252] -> 250.5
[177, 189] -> 188.0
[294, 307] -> 305.5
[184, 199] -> 198.0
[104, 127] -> 110.5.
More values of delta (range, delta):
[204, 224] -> 128.4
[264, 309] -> 124.8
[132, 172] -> 151.2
